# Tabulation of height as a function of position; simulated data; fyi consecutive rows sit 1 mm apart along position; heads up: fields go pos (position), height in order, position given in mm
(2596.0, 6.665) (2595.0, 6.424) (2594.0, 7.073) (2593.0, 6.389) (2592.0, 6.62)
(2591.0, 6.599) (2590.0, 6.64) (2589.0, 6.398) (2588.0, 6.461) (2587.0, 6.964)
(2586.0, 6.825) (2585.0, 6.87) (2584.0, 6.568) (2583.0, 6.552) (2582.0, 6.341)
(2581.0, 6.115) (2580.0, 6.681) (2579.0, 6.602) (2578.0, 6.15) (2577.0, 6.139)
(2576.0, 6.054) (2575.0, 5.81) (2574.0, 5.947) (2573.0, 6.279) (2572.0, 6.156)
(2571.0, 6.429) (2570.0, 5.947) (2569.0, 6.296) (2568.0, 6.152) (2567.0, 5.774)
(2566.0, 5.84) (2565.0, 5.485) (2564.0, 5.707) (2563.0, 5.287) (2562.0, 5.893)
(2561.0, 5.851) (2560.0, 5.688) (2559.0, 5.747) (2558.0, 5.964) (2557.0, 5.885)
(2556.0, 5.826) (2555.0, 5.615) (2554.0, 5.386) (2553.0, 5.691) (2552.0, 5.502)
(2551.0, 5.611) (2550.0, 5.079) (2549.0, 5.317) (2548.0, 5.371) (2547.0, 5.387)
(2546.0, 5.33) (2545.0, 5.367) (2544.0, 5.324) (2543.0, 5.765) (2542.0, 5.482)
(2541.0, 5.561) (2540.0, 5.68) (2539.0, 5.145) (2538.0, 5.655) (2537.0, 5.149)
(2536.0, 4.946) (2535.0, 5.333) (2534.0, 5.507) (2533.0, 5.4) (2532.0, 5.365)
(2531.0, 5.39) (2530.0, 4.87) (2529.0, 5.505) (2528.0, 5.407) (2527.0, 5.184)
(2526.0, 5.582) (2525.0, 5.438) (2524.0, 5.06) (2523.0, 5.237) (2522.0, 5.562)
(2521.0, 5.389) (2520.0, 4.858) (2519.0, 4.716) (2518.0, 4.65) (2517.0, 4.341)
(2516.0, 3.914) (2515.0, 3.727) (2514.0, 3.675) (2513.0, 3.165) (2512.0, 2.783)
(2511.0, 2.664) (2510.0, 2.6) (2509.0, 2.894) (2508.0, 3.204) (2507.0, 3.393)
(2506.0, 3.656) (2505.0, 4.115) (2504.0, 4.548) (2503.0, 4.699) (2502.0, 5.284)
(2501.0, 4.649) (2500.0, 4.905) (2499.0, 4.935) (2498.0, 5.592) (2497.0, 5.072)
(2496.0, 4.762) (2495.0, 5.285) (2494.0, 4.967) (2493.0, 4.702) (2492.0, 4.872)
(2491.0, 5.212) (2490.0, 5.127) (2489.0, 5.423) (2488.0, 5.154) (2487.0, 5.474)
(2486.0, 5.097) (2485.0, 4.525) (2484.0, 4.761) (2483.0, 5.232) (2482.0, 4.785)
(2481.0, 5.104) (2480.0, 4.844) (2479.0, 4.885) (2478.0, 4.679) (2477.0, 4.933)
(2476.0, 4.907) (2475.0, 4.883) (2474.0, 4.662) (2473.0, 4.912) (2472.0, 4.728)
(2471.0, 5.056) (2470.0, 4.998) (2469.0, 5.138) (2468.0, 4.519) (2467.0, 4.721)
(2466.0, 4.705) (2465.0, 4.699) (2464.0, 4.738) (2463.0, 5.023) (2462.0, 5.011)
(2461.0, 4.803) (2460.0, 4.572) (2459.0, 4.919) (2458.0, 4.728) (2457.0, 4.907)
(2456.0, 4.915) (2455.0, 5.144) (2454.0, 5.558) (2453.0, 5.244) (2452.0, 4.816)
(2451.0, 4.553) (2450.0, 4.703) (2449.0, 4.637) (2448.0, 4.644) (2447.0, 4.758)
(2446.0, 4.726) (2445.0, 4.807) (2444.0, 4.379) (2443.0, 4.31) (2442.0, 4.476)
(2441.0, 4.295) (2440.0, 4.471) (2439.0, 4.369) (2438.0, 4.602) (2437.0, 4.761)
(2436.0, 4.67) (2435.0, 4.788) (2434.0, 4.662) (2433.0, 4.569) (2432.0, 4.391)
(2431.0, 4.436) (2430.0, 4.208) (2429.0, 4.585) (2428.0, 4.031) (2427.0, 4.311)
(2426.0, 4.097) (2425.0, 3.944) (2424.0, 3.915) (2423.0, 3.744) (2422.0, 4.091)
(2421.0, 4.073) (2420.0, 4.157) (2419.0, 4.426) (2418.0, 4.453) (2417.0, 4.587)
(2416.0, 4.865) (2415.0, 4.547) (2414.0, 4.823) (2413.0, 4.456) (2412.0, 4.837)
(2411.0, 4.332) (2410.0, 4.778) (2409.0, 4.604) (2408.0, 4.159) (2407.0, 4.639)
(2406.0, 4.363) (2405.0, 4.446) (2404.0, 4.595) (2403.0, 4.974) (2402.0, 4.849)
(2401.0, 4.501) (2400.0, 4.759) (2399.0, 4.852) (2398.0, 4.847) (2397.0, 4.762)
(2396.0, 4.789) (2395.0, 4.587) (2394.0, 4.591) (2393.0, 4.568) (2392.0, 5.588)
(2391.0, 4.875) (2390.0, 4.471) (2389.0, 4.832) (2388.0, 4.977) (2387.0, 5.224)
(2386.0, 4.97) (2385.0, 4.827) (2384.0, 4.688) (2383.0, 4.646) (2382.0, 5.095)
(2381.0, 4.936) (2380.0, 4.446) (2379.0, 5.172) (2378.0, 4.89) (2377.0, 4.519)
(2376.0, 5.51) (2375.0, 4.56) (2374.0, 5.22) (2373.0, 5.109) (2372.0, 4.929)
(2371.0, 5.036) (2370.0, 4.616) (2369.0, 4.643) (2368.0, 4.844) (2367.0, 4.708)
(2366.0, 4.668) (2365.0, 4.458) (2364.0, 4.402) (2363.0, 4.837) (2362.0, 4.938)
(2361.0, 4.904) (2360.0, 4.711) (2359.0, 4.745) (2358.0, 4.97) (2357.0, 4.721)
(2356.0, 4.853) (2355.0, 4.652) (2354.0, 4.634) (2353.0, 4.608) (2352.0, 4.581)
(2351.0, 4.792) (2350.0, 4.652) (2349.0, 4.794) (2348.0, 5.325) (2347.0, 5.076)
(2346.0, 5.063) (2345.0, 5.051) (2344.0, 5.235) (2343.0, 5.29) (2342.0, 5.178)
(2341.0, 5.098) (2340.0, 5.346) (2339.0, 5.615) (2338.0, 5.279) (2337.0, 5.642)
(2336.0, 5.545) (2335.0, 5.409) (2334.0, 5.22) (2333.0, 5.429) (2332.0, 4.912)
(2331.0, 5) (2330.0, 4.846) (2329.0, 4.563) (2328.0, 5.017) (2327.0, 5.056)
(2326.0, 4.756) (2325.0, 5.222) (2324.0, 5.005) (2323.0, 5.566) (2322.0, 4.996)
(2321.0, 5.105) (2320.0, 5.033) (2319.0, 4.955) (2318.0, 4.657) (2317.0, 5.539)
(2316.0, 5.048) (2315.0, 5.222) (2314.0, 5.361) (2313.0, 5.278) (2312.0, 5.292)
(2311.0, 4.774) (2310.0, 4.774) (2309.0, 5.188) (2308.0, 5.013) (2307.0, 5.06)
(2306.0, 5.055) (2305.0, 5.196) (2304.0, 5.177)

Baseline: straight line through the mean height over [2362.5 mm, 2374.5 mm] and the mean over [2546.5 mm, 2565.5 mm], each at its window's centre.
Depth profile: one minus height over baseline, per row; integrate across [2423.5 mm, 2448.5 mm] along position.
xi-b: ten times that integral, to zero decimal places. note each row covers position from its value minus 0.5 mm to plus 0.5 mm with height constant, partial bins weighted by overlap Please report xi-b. 31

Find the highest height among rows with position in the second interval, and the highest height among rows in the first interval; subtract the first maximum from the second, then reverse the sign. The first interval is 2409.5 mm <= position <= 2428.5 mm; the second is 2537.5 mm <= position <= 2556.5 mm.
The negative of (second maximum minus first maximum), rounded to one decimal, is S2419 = -1.0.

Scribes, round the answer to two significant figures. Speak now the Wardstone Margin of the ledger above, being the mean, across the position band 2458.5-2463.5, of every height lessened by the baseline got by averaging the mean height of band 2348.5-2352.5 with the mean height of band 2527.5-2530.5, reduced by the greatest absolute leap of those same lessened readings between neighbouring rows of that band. -0.46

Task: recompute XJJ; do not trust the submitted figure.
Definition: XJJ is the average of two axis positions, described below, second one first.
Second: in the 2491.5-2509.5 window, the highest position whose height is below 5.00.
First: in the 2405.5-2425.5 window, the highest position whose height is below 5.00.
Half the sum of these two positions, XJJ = 2467.0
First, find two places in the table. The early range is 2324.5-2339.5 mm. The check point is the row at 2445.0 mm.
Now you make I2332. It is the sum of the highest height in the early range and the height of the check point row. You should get 10.4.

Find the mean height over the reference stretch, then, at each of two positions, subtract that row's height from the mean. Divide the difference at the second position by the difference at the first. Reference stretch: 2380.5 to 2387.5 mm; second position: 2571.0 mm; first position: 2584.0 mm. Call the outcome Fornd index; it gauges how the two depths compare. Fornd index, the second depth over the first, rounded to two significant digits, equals 0.92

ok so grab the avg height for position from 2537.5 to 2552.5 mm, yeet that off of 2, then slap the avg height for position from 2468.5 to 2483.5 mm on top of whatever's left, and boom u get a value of 1.48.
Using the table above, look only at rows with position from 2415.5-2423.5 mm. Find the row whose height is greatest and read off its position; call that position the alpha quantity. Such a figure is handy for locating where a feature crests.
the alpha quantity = 2416.0 mm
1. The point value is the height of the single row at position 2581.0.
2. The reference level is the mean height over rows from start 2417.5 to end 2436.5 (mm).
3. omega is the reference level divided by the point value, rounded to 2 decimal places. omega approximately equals 0.70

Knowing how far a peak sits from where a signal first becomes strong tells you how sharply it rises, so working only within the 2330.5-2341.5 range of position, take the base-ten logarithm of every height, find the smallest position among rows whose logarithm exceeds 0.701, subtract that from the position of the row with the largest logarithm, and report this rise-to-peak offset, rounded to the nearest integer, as 4 mm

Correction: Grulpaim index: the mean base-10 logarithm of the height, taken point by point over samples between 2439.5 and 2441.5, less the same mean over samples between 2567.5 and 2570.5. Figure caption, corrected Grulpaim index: -0.15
